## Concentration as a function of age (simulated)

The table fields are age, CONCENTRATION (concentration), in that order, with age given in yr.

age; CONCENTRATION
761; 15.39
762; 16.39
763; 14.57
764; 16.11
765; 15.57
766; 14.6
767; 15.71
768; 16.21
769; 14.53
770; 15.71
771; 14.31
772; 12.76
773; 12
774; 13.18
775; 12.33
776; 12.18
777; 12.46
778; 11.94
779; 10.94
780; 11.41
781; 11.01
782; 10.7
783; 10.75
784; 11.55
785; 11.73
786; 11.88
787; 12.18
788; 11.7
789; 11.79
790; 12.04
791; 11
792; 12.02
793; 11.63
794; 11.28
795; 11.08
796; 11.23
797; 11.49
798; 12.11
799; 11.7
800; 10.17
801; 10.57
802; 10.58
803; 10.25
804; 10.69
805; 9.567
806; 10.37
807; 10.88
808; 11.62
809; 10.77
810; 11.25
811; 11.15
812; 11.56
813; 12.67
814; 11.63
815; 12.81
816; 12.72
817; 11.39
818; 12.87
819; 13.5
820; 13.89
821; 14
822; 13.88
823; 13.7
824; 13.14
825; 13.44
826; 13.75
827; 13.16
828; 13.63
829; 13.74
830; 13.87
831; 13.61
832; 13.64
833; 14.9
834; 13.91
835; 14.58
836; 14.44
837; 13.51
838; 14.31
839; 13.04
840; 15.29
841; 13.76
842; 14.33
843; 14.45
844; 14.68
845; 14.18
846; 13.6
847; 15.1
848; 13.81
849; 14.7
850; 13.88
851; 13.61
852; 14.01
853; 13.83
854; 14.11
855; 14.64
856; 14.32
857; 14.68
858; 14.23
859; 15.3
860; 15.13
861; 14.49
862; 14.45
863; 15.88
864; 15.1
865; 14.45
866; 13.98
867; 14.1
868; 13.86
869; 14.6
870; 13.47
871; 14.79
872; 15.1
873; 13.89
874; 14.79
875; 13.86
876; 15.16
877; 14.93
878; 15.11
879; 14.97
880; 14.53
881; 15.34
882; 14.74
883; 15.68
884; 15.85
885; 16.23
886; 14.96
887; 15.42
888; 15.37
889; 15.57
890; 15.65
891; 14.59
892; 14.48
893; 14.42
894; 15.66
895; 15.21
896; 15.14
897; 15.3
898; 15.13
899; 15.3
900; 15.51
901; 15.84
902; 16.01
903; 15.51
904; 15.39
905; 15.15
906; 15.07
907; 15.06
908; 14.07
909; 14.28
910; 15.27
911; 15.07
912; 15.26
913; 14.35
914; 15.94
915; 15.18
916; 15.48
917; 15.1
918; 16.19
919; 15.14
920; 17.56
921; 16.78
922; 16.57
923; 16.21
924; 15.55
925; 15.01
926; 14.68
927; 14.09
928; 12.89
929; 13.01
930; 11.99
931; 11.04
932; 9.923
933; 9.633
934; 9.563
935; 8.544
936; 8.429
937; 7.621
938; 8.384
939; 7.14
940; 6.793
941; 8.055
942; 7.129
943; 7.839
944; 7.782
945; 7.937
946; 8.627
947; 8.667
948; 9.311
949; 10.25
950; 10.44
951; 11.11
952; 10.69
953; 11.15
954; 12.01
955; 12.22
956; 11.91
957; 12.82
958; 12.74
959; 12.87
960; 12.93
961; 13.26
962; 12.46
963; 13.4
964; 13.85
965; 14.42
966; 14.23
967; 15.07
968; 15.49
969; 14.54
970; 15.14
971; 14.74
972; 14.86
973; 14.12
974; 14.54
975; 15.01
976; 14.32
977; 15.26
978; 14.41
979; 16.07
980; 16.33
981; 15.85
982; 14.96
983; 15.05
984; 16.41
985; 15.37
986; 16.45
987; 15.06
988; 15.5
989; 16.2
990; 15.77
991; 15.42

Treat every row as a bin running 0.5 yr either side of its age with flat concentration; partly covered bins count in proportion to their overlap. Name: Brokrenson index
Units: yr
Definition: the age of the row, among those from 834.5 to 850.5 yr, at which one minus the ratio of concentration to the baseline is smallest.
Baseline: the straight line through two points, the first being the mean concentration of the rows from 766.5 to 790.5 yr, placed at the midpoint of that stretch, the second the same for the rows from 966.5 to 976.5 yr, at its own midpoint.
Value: 840 yr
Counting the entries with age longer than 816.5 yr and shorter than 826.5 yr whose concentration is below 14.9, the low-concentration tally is 10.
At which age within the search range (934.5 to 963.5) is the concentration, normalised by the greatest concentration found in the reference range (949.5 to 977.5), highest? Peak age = 963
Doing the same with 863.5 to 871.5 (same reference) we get 864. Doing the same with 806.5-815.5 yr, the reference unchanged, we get 815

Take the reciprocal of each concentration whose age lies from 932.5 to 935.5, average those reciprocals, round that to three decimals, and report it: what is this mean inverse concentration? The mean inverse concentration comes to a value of 0.108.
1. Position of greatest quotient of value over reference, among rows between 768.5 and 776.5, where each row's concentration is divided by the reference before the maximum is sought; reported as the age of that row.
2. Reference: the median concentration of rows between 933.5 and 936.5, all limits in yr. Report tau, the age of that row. 770 yr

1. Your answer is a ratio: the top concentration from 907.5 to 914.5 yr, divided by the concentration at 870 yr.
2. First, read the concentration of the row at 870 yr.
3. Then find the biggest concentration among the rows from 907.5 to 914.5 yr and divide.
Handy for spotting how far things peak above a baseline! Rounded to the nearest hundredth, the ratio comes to 1.18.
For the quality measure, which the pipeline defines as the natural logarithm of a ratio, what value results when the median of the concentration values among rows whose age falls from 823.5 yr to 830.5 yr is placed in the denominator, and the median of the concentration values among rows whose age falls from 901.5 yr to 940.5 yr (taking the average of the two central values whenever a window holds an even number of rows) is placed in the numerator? 0.10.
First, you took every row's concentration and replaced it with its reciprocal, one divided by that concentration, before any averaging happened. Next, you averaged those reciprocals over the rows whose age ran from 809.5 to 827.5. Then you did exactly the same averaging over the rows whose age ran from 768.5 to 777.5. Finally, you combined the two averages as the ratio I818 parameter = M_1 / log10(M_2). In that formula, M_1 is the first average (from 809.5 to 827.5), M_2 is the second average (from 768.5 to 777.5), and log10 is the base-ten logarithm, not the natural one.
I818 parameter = -0.0702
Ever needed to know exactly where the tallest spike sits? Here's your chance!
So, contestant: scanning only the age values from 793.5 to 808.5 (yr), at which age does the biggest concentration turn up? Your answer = 798 yr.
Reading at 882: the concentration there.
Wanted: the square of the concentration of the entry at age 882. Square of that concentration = 217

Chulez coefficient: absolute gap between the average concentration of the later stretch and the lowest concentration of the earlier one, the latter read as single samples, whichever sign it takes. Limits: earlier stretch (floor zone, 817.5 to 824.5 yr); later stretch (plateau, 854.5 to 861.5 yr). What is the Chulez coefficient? 1.8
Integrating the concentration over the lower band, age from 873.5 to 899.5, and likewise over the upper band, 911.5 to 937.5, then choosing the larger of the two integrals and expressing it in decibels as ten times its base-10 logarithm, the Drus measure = 25.9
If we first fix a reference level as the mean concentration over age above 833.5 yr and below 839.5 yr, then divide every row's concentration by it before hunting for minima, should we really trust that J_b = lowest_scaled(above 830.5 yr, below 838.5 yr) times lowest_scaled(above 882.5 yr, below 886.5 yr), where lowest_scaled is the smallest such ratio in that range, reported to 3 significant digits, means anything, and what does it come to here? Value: 1.04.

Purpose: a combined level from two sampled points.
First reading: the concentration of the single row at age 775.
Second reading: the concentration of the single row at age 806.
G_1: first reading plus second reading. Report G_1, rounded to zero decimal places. 23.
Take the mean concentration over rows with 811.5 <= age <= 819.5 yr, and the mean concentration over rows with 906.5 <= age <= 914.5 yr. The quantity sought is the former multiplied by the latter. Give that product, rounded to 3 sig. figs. 185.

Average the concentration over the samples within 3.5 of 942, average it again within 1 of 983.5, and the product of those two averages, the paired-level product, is 118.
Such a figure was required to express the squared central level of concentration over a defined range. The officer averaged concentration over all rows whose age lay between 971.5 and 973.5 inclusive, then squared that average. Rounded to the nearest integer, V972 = 210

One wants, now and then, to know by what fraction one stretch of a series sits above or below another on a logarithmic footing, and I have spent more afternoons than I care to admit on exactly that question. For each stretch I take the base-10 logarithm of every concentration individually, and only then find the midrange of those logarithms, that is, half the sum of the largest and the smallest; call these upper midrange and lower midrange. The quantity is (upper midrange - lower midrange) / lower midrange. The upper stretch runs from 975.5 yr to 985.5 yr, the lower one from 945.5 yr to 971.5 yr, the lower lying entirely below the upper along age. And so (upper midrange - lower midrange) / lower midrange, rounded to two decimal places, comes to 0.12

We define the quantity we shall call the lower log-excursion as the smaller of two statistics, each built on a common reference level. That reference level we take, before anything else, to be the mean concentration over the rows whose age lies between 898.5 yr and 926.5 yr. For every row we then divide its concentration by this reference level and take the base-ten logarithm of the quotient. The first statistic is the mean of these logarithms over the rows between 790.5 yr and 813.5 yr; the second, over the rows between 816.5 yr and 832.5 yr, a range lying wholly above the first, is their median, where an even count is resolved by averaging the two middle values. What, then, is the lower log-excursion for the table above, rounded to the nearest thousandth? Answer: -0.144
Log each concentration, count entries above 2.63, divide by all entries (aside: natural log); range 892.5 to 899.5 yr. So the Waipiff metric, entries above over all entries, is 1.0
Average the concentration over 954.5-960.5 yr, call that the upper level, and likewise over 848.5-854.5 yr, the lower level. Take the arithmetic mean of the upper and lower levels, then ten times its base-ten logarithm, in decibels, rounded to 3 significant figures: 11.2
